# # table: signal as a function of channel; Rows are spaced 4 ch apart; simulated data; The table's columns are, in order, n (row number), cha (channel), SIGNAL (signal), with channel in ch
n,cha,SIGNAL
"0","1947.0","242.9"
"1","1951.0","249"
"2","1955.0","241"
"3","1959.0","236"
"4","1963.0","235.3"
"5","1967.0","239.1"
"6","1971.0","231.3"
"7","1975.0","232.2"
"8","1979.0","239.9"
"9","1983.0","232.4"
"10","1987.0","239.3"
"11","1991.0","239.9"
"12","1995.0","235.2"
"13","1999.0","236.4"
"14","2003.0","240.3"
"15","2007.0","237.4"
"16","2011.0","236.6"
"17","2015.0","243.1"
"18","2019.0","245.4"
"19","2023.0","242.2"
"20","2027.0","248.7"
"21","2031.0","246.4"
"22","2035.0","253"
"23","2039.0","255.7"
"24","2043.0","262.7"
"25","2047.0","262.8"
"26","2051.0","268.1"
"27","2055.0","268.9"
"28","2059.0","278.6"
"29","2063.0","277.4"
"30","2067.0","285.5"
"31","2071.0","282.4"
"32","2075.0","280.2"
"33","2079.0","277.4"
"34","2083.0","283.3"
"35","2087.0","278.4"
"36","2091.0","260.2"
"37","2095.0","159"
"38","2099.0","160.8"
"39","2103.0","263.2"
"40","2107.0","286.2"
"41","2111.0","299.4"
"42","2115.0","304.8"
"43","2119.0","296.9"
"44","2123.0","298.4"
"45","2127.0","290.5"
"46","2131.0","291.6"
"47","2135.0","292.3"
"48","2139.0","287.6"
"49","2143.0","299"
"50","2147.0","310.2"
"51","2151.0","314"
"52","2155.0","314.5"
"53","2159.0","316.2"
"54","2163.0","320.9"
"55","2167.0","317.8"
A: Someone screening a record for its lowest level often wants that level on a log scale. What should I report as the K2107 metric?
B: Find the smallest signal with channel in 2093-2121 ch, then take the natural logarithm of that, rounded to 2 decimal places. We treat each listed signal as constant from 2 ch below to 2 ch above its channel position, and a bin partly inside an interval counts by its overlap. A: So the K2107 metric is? 5.07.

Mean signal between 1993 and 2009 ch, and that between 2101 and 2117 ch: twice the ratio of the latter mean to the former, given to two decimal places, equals 2.43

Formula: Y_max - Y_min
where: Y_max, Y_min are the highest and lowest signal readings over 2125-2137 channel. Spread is 2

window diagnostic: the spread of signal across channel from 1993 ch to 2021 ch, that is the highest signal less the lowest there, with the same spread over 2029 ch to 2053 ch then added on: 32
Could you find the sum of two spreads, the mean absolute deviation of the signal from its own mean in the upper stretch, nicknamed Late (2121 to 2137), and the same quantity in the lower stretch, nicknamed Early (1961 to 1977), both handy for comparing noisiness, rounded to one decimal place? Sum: 5.3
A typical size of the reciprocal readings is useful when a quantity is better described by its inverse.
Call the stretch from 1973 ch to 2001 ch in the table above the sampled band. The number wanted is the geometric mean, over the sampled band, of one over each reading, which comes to 0.0042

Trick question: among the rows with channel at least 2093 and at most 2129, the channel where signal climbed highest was 2115.0 ch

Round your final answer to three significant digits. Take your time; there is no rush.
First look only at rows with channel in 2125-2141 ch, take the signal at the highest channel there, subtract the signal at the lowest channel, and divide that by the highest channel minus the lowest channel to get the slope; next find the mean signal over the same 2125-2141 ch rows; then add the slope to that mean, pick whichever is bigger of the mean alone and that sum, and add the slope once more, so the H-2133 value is 290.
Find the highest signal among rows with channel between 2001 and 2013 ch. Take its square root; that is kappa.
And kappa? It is 15.5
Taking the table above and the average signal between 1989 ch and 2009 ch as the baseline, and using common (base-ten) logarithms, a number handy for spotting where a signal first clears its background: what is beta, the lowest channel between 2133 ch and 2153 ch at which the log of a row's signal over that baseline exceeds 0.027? 2135.0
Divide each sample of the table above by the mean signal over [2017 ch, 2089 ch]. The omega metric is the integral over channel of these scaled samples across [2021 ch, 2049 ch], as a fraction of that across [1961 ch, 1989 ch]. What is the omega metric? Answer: 1.07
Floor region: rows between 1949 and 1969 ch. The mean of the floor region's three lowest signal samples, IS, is 237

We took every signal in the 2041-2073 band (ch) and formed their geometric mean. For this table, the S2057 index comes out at 273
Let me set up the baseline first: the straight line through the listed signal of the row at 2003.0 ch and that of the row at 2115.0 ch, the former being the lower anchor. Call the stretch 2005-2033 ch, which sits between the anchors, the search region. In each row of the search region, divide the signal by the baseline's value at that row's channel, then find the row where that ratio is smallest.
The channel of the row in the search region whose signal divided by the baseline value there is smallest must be 2031.0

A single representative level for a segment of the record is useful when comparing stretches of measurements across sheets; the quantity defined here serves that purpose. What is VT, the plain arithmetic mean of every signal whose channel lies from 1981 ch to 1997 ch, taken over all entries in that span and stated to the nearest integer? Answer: 237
